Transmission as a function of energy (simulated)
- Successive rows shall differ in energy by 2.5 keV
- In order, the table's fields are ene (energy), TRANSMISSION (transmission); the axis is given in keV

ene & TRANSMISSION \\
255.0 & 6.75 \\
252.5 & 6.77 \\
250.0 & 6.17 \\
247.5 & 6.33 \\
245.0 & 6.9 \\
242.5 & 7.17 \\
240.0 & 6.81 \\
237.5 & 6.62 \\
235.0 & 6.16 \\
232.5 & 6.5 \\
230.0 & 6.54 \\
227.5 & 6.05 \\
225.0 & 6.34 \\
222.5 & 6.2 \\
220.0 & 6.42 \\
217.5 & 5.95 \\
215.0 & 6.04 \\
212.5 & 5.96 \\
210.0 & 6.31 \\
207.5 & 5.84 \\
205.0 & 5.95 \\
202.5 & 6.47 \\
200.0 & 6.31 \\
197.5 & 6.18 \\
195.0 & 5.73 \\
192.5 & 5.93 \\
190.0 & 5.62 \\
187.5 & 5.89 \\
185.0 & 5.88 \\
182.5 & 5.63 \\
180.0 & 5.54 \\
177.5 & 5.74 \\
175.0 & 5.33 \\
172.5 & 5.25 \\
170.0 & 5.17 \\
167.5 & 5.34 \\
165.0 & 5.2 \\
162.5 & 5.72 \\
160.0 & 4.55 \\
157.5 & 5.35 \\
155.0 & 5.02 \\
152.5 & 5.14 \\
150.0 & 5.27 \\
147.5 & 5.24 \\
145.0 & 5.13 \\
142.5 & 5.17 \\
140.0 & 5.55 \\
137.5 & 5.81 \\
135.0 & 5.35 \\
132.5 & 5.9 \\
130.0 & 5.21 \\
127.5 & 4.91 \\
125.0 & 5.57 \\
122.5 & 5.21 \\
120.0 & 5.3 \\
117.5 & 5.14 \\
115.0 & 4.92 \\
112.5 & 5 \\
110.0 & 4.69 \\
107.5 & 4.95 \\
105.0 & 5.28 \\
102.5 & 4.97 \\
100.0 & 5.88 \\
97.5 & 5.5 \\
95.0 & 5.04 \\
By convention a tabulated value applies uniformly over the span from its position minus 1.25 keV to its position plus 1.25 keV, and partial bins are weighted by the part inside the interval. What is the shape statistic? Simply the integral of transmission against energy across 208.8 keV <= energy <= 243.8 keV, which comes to 223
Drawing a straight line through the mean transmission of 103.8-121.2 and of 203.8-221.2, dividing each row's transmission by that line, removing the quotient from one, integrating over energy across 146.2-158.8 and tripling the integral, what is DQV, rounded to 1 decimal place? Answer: 1.7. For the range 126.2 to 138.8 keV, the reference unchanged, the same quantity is -1.4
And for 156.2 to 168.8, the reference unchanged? 2.2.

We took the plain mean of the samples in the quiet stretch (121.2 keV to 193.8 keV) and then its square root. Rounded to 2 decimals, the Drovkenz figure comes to 2.32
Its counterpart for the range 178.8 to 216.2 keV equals 2.44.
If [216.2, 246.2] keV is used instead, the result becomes 2.54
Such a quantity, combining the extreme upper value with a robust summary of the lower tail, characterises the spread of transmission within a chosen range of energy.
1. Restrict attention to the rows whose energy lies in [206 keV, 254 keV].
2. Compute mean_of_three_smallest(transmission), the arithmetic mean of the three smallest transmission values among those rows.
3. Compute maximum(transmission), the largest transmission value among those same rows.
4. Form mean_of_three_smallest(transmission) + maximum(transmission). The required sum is 13.1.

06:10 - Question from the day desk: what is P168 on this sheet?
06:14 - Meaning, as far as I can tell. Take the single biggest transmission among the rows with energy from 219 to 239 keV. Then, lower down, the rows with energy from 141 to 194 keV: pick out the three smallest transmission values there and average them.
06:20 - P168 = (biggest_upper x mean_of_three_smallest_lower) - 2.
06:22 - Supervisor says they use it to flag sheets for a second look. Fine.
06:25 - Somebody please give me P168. 30.4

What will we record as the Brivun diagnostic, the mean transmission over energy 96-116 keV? 5.15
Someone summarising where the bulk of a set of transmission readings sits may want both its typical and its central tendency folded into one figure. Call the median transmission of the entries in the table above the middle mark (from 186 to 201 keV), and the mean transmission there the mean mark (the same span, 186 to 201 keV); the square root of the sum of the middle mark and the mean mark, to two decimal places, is 3.44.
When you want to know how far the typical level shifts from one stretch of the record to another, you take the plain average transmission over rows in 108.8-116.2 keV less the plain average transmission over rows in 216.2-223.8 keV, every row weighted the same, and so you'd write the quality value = -1.3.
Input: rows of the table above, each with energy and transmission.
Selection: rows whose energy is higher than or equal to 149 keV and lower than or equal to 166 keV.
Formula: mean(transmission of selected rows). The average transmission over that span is 5.18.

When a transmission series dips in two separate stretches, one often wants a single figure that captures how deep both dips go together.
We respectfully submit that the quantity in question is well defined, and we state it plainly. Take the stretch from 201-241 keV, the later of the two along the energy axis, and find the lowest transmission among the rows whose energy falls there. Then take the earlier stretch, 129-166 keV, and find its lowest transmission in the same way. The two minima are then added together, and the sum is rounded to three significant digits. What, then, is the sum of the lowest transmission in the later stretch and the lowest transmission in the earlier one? 10.4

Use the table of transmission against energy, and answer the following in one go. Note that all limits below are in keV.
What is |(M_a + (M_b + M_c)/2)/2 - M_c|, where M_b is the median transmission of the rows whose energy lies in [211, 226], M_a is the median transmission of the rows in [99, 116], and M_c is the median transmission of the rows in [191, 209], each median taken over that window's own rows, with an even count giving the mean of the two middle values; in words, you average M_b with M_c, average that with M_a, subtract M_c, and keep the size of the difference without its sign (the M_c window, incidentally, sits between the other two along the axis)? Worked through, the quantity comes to 0.4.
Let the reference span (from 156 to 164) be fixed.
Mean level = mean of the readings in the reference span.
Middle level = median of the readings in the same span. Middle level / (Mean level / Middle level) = 5.5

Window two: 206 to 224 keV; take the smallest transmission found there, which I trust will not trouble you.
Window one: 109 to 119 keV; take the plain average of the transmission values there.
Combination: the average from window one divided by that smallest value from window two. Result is 0.85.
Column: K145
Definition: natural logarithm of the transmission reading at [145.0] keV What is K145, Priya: 1.64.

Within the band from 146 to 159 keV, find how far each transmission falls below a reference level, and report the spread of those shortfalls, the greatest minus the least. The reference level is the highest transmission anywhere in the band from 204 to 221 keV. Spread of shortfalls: 0.33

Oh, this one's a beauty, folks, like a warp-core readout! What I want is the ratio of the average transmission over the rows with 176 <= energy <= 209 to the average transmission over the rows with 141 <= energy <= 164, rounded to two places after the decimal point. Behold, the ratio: 1.14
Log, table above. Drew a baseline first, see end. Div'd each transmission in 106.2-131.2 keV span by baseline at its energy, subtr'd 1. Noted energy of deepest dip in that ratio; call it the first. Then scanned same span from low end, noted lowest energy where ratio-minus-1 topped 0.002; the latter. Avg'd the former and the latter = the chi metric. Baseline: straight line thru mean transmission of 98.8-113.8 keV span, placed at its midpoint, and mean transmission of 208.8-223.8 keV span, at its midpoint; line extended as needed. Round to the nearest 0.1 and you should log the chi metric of 115.0 keV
